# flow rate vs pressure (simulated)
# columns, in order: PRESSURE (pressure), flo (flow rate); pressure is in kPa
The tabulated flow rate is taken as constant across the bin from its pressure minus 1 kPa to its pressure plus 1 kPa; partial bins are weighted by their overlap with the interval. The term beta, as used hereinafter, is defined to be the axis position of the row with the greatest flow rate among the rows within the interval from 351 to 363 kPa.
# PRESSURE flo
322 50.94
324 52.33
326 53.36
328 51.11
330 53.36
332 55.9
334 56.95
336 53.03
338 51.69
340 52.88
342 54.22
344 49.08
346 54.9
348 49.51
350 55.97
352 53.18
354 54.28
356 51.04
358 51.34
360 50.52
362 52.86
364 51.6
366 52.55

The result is 354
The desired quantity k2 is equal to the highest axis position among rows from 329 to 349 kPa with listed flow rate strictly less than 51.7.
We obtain 348 kPa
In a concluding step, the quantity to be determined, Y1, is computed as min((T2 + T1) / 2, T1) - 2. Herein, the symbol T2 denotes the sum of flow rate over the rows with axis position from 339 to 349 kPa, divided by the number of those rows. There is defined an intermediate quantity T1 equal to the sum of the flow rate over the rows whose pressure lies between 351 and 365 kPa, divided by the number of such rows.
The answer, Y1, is 50.1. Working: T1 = 52.1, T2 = 52.1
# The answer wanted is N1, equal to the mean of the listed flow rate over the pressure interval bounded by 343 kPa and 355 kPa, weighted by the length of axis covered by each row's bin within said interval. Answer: 52.8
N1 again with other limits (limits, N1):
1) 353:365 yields 51.9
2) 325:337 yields 54.0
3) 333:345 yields 53.0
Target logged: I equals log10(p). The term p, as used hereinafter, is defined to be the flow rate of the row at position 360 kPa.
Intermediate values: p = 50.52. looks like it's 1.70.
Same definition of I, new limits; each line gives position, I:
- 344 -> 1.69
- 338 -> 1.71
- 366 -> 1.72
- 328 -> 1.71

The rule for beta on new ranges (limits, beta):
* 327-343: 334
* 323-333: 332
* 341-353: 350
